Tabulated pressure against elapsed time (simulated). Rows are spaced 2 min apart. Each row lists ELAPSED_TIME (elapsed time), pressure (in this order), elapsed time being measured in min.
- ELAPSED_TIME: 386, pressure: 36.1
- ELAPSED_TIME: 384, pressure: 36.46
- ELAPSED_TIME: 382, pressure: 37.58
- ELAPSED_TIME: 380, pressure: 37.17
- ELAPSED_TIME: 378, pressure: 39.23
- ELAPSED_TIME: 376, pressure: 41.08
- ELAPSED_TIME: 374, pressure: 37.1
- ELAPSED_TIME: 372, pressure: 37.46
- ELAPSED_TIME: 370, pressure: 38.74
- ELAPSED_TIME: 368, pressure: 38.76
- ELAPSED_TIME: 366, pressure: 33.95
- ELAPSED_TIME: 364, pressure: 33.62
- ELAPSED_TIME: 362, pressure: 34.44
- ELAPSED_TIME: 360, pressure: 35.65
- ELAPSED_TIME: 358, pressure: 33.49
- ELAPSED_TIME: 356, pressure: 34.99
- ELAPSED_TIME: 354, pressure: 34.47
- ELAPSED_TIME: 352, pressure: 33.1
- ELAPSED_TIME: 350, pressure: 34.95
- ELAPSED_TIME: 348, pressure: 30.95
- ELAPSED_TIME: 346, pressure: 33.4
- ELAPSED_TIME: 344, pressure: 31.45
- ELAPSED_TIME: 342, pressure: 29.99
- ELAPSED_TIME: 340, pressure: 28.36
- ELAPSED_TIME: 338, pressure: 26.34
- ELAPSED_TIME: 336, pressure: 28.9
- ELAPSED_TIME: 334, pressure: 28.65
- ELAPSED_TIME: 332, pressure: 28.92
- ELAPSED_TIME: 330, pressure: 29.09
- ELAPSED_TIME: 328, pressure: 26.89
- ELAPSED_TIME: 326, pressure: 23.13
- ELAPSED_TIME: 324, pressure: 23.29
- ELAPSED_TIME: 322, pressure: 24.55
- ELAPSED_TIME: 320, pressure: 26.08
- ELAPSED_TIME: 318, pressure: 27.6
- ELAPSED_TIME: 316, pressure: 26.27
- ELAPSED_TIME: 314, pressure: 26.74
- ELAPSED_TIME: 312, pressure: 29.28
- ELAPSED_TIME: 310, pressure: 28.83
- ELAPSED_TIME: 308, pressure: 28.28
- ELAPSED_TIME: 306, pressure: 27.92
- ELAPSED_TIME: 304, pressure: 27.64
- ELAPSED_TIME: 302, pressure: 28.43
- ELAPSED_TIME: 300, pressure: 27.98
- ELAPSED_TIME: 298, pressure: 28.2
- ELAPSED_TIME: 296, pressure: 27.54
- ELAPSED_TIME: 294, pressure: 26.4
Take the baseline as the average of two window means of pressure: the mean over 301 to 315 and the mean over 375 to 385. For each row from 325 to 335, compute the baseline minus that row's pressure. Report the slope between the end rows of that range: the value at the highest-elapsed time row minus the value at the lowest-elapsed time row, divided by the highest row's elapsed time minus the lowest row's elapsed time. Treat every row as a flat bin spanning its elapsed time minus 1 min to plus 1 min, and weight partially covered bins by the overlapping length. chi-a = -0.7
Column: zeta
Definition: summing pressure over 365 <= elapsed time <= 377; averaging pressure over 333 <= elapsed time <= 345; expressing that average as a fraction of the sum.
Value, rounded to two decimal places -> 0.13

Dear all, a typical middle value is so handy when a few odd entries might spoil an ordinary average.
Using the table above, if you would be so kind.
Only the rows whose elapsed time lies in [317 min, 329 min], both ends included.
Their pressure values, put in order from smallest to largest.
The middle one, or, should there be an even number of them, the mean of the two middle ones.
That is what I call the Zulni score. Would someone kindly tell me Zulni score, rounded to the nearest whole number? 25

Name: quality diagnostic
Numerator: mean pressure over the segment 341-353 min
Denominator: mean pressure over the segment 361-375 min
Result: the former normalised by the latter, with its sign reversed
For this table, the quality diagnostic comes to -0.89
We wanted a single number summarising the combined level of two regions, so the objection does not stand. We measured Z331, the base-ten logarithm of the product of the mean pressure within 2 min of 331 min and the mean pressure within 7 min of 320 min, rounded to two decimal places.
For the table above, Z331 2.87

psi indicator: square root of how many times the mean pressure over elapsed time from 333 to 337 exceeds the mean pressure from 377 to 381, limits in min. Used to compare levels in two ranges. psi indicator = 0.87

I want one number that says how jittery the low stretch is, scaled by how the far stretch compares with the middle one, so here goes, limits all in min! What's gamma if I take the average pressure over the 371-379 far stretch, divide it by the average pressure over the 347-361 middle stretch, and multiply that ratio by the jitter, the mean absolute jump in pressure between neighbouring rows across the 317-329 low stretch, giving 1.9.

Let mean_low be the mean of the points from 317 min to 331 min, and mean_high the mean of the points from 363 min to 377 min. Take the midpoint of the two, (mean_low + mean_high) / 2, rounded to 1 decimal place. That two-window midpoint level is 31.5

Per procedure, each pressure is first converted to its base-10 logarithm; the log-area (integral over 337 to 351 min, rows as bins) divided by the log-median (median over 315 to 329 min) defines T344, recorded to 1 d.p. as 14.7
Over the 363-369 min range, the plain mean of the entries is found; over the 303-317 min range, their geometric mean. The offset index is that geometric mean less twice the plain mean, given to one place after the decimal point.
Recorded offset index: -43.1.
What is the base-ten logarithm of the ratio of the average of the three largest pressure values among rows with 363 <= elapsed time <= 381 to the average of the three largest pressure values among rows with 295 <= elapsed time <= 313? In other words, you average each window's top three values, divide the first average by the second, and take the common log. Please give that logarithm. 0.139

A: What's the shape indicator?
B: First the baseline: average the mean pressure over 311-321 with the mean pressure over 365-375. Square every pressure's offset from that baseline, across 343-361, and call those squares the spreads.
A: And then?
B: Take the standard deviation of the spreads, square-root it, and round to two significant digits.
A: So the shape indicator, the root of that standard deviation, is 2.0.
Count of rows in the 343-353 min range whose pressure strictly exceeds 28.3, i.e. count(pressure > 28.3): 5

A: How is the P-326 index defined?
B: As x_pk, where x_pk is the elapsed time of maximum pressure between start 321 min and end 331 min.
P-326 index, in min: 330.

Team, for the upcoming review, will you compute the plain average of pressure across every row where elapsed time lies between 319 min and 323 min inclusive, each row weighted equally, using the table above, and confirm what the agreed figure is 25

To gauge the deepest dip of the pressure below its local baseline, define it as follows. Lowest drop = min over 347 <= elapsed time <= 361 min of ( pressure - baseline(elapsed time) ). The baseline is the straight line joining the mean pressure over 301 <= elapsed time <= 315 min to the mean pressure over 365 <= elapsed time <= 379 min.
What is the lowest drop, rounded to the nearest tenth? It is -3.4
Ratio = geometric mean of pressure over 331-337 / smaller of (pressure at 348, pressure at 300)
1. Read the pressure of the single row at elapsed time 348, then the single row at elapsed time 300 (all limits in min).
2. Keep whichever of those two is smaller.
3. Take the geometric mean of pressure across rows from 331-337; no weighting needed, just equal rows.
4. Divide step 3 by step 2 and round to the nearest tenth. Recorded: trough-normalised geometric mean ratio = 1.0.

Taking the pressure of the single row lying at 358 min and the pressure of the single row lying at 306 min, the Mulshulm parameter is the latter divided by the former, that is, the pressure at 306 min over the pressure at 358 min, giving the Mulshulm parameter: 0.83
